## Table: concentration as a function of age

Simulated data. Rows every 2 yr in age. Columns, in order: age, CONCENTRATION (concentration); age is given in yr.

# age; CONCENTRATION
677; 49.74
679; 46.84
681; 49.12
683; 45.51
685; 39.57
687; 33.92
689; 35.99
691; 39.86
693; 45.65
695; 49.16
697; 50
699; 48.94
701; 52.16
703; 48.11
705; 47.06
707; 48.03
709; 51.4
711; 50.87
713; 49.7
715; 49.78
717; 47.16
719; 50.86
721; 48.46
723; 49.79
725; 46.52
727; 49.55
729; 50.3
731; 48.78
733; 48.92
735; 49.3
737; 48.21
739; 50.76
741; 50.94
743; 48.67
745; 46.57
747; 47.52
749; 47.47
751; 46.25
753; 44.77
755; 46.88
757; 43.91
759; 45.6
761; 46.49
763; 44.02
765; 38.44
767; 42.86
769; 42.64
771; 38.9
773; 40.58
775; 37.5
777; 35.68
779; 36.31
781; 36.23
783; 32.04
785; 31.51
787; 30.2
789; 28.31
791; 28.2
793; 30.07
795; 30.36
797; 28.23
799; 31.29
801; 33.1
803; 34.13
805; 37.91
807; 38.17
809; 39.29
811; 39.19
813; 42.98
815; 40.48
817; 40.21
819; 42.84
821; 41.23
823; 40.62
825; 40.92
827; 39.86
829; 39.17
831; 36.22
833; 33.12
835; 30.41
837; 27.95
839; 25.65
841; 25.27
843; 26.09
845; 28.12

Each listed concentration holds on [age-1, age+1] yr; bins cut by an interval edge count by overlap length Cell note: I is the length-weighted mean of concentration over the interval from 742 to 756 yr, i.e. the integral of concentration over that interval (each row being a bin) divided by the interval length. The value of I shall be 47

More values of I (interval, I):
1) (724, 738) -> 49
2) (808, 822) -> 41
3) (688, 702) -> 46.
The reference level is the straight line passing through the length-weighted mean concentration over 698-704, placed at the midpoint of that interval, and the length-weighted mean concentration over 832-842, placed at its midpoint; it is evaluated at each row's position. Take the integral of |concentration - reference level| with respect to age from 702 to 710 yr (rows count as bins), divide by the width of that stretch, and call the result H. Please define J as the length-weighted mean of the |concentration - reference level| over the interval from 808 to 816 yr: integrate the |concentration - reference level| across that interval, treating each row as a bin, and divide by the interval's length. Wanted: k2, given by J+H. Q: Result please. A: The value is 9.9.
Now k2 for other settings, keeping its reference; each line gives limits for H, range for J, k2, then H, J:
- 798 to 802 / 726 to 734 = 6.3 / 2.1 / 4.2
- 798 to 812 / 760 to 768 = 7.6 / 3.9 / 3.7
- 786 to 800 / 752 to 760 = 10.0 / 5.8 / 4.1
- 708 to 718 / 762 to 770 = 5.0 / 2.0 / 3.1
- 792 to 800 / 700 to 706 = 6.8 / 4.9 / 1.9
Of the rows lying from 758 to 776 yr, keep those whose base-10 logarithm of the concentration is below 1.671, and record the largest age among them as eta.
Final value 775 yr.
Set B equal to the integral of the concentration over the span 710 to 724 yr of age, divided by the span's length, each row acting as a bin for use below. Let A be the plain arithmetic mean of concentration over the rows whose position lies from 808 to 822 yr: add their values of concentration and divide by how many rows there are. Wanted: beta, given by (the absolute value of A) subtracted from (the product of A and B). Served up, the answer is 1984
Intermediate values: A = 41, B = 50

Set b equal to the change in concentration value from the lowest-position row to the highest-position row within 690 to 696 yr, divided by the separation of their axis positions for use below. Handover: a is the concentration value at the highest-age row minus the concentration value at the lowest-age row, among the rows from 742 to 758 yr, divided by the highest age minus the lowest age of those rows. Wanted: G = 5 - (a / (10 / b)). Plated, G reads 5.08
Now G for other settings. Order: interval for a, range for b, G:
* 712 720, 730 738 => 5.00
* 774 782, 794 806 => 5.02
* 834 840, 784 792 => 4.93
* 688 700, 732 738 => 5.02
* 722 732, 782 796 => 5.00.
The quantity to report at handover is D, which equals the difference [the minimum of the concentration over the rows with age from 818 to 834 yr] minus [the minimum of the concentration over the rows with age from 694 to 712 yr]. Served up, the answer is -14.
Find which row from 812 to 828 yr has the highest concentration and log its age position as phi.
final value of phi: 813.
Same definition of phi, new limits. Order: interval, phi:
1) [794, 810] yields 809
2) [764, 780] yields 767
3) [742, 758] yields 743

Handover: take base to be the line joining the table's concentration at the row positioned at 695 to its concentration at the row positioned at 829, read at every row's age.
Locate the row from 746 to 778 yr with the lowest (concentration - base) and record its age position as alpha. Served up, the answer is 777 yr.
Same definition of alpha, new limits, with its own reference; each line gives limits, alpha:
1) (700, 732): 705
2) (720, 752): 725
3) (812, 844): 841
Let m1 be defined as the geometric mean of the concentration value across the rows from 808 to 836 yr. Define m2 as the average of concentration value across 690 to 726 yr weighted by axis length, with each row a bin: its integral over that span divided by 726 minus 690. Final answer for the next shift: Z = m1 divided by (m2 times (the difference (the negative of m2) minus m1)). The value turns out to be -0.009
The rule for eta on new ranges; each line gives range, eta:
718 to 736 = 725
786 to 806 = 805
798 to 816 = 815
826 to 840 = 839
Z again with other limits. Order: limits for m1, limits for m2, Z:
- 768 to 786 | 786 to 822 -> -0.014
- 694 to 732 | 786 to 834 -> -0.016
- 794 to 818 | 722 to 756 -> -0.009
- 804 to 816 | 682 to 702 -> -0.011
